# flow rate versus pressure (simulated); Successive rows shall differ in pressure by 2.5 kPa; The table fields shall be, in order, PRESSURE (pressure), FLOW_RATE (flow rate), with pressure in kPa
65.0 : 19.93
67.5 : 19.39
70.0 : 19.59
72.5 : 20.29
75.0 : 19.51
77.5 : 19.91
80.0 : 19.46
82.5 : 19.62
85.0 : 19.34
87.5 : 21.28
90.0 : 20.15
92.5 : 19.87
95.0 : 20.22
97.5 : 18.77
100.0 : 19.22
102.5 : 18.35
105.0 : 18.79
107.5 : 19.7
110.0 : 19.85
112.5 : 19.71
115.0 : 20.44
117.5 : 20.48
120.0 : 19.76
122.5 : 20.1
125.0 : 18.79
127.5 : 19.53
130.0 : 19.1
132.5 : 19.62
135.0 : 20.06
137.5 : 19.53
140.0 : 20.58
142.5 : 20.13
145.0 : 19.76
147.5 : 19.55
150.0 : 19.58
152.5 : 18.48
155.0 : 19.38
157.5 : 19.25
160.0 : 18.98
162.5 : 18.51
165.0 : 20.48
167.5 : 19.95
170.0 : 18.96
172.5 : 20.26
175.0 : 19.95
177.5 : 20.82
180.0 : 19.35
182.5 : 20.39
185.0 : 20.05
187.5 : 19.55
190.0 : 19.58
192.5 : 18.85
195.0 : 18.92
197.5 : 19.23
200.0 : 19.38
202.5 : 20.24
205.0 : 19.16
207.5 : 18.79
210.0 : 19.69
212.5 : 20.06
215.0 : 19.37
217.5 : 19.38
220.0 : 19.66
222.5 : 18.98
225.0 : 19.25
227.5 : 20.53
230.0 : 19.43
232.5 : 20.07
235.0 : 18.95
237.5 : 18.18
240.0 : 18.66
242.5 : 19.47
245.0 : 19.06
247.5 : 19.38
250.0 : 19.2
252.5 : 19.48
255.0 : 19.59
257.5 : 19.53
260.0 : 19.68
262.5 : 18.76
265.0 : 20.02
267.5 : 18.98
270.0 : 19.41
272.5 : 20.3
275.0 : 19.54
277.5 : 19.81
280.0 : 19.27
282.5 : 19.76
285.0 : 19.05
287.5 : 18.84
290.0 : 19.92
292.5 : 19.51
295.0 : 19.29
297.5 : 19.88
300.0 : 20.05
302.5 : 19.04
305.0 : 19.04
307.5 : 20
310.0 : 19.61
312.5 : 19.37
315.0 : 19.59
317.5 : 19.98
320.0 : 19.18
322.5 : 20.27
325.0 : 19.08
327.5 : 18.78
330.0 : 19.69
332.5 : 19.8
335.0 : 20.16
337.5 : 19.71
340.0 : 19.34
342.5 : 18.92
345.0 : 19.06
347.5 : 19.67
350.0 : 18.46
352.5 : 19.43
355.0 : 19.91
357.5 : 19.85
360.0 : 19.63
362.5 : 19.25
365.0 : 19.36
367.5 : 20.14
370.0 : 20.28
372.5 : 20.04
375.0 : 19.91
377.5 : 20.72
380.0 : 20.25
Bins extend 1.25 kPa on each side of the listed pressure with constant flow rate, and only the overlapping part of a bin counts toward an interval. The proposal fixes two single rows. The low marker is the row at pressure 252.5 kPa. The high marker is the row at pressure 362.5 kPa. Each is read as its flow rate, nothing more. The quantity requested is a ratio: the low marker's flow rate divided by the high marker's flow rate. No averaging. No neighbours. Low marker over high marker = 1.01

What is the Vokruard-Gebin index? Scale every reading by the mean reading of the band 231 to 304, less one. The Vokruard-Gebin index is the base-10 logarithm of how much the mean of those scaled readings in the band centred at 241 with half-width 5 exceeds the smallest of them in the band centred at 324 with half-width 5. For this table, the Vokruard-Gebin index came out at -2.5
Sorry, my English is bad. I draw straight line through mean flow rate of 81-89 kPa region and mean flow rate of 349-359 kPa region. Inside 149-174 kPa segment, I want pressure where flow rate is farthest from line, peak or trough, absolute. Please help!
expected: 152.5 kPa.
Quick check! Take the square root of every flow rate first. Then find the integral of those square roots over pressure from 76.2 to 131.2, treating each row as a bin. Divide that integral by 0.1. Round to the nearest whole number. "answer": 2438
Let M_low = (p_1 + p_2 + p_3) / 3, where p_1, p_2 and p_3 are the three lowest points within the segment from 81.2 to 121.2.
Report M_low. 18.64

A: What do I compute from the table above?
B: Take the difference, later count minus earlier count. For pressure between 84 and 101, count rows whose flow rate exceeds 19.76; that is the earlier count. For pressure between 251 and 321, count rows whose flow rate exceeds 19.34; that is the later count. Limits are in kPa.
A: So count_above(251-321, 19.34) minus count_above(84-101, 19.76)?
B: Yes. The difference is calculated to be 15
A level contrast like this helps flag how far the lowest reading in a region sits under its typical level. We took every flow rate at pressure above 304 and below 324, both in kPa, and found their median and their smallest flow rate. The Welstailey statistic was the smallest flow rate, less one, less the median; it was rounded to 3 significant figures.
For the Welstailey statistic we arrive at -1.56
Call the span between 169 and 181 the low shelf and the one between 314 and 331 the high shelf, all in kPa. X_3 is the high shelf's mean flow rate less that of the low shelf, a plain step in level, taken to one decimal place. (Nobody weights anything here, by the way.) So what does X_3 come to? -0.4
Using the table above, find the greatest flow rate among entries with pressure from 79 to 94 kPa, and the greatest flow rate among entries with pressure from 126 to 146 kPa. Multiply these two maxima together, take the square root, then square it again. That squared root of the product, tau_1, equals 437.9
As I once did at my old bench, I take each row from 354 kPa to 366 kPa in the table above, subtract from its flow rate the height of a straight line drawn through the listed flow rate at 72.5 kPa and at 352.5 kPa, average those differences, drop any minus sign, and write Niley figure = 0.19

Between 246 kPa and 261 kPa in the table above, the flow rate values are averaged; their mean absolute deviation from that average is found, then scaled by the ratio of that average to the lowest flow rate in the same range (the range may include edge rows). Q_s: 0.13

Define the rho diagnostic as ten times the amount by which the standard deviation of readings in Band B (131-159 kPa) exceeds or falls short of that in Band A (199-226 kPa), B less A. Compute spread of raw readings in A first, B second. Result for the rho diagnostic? 1.0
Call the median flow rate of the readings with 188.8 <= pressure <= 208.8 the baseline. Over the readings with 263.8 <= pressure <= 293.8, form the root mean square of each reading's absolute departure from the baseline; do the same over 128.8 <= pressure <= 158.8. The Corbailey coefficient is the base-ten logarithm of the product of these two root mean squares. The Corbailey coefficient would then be -0.45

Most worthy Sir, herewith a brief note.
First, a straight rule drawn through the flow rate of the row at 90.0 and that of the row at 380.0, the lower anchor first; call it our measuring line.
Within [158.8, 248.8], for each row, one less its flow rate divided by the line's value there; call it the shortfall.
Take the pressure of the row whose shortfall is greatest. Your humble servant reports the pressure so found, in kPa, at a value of 237.5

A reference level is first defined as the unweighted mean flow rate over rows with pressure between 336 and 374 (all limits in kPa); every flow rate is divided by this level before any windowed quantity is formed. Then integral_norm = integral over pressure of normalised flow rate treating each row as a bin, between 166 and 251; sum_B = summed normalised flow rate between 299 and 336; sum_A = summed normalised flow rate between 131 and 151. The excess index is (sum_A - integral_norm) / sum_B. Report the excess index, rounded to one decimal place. -5.1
